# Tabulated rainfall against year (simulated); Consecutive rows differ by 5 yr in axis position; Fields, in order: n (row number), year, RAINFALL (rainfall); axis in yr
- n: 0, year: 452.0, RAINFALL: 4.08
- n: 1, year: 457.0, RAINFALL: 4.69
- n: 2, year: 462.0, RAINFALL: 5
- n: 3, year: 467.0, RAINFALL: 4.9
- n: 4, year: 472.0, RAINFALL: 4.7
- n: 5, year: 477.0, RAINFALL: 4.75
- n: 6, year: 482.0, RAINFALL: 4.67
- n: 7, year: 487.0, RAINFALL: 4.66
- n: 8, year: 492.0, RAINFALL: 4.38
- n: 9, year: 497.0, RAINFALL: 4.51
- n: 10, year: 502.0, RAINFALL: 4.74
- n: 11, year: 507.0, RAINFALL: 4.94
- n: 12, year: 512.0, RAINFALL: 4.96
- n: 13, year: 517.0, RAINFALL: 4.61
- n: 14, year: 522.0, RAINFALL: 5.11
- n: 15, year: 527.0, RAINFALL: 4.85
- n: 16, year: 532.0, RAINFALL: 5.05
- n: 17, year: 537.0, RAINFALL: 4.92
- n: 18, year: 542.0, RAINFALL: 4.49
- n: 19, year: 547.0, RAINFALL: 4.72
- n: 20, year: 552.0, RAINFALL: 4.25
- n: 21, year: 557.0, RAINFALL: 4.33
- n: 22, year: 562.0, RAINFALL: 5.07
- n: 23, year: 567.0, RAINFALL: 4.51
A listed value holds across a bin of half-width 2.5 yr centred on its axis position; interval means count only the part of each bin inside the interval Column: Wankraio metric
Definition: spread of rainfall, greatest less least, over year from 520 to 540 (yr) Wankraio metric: 0.26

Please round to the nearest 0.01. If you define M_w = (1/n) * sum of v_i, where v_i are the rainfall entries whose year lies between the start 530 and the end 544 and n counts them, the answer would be 4.82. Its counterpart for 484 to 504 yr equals 4.57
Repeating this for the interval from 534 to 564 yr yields 4.63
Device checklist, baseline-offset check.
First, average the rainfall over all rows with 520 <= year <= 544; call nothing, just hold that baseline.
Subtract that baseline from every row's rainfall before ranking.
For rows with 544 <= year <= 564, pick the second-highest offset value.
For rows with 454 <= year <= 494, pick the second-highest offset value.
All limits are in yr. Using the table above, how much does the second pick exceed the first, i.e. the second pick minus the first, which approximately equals 0.18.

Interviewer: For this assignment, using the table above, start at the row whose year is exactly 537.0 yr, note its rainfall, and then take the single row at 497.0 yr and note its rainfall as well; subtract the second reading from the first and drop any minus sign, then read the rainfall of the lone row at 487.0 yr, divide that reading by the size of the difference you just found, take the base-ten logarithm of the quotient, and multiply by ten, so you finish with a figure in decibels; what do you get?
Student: 11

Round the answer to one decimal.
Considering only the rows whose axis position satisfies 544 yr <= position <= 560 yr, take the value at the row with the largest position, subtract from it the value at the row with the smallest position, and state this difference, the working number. -0.4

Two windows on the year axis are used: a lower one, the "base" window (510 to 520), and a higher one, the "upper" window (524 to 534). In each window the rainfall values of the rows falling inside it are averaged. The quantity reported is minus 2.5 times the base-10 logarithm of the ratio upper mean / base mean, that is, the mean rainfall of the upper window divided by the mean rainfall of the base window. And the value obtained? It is -0.04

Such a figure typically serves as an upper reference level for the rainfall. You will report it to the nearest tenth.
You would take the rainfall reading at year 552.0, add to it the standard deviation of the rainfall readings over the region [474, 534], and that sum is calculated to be 4.5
